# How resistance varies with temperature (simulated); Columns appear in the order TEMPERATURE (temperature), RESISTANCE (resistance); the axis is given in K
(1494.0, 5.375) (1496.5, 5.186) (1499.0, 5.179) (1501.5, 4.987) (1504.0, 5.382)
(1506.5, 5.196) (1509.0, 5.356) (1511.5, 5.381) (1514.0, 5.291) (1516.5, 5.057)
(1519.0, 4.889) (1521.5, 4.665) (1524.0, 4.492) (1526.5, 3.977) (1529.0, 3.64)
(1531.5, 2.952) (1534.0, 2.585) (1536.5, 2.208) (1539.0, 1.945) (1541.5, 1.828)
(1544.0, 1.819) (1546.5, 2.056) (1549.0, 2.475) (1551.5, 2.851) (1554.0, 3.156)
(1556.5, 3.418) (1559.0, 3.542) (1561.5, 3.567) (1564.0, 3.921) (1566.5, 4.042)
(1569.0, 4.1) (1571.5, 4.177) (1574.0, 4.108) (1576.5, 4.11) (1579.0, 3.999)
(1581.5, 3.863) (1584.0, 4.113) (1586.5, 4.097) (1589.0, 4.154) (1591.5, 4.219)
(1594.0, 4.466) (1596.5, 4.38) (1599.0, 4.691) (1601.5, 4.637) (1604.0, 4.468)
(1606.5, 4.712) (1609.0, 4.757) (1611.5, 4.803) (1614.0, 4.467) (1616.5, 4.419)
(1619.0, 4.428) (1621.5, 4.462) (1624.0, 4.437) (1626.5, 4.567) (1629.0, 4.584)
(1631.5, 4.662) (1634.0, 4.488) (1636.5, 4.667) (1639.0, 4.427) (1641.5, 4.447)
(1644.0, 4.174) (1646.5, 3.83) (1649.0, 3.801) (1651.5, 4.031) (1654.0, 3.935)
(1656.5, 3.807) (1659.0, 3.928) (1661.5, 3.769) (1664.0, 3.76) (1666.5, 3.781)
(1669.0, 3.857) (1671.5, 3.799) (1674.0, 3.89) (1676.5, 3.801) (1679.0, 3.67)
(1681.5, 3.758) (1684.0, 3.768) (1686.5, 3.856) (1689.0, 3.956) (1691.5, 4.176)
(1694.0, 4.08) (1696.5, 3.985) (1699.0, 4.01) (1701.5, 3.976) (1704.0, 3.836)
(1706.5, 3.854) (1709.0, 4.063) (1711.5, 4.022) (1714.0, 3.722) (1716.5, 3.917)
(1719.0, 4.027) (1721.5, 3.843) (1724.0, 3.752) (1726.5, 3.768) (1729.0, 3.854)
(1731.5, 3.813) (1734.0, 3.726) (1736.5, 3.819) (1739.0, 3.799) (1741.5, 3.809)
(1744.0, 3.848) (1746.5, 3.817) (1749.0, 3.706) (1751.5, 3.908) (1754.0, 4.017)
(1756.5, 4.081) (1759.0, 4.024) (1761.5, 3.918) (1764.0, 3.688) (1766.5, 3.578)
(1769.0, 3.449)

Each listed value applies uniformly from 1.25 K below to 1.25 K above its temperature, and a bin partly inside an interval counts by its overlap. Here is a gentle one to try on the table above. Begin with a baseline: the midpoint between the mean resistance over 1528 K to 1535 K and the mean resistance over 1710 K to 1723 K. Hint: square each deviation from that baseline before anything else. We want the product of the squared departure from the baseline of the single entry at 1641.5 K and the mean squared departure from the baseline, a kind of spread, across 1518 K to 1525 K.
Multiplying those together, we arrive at 1.4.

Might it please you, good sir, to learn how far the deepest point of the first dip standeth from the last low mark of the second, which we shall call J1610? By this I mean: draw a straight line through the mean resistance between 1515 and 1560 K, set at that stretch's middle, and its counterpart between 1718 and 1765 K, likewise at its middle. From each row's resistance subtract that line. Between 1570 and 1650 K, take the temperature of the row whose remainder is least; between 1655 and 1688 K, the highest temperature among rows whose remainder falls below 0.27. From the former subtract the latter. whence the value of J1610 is -37.5 K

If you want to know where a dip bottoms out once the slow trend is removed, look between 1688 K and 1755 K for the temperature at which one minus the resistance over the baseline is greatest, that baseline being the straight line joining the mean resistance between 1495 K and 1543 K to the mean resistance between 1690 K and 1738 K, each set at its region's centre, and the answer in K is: 1714.0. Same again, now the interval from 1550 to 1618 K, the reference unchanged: 1551.5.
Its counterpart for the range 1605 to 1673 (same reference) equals 1664.0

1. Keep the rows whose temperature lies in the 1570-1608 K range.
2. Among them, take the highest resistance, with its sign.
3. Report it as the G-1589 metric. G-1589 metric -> 4.712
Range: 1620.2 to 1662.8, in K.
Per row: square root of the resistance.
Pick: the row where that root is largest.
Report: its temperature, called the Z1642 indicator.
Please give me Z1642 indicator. 1636.5 K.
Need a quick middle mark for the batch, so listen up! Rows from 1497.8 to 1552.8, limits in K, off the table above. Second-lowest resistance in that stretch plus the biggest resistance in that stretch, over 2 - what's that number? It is 3.6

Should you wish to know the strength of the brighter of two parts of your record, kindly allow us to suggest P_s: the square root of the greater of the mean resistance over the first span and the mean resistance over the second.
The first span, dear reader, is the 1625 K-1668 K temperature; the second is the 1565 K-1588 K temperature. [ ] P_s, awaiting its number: 2.04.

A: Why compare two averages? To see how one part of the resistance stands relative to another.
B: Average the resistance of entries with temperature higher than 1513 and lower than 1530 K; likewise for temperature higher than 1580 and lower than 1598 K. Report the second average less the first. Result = -0.4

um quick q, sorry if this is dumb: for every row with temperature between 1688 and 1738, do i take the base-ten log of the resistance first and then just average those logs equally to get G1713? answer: 0.592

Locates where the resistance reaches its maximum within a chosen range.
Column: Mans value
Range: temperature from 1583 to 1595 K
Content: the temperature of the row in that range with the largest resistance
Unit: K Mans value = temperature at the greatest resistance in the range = 1594.0 K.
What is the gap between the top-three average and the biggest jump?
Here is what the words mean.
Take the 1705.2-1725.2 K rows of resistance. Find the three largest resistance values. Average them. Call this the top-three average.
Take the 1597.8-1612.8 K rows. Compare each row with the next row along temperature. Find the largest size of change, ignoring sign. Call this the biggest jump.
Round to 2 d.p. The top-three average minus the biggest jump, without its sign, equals 3.79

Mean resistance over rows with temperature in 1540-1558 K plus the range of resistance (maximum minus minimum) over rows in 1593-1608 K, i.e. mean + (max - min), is 2.85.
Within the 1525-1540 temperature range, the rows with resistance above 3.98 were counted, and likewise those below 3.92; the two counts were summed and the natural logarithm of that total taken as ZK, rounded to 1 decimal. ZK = 1.6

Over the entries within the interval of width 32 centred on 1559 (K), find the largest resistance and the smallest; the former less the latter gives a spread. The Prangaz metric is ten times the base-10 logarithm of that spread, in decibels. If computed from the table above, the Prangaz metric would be 4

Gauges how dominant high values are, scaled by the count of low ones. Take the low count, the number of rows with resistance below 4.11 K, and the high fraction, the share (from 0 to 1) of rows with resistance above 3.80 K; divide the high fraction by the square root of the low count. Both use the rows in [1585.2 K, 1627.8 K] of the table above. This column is 1.00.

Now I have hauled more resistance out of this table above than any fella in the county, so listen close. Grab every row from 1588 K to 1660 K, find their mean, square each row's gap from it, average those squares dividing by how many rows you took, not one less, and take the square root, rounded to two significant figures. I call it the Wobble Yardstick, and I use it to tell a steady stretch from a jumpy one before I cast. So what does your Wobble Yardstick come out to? 0.29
